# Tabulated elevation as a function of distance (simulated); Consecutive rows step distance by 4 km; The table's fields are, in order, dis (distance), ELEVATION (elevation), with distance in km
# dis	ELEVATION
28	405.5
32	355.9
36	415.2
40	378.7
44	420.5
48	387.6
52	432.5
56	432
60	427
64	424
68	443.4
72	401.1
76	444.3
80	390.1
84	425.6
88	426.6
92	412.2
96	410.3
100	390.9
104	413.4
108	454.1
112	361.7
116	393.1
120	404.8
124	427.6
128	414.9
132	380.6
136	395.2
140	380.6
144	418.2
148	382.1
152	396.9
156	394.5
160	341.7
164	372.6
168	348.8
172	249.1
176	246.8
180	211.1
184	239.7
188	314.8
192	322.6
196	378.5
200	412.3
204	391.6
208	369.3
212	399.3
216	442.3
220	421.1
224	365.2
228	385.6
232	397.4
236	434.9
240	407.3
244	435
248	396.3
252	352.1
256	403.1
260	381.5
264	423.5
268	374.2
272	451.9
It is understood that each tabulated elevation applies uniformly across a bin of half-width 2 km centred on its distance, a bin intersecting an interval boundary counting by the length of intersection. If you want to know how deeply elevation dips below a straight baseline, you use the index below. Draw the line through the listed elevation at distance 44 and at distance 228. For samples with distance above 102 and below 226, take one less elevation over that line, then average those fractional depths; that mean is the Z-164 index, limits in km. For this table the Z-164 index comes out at 0.072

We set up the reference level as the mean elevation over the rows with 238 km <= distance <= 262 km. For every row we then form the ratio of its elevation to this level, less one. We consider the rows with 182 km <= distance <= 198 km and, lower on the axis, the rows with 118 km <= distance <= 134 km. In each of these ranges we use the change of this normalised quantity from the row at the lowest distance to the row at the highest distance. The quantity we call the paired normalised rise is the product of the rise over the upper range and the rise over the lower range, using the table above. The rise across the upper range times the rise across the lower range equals -0.021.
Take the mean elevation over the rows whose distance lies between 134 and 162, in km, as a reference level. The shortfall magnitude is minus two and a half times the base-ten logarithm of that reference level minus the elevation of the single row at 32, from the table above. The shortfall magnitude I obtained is -3.7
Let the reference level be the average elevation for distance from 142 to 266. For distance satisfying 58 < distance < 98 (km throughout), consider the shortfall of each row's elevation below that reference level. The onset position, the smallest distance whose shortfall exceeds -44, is 72 km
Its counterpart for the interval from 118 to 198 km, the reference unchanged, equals 120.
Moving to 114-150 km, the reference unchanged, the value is 116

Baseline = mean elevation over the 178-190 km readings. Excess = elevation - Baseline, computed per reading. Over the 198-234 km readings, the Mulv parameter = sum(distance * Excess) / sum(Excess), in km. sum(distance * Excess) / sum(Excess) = 215.8 km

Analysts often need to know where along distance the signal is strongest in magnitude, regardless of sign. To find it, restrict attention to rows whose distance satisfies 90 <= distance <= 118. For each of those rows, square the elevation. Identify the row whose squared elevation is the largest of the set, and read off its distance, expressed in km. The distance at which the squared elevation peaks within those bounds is 108 km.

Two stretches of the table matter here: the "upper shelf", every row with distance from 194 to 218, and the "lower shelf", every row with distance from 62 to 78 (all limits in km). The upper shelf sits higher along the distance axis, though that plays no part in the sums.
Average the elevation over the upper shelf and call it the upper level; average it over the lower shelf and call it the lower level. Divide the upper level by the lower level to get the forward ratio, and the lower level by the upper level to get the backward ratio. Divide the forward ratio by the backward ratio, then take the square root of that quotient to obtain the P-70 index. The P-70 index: 0.93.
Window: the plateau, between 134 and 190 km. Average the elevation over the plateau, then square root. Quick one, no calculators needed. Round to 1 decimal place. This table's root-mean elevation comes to 18.3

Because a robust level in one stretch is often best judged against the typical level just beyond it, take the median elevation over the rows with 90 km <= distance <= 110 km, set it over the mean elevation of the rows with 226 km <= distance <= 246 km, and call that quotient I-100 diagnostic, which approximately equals 1.00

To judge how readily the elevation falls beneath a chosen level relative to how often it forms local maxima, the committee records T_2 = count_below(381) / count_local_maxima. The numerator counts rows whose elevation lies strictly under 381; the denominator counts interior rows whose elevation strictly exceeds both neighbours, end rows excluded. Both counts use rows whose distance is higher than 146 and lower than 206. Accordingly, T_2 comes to 3.3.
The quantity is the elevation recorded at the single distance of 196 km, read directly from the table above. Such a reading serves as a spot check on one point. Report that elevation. 378.5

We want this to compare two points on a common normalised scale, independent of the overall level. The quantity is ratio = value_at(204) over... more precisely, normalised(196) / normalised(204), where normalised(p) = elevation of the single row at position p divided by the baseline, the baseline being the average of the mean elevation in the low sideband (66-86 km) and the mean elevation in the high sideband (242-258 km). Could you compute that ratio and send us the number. 0.97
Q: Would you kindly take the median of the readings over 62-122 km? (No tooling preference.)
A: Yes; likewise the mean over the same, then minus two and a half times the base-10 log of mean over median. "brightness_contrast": 0.00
